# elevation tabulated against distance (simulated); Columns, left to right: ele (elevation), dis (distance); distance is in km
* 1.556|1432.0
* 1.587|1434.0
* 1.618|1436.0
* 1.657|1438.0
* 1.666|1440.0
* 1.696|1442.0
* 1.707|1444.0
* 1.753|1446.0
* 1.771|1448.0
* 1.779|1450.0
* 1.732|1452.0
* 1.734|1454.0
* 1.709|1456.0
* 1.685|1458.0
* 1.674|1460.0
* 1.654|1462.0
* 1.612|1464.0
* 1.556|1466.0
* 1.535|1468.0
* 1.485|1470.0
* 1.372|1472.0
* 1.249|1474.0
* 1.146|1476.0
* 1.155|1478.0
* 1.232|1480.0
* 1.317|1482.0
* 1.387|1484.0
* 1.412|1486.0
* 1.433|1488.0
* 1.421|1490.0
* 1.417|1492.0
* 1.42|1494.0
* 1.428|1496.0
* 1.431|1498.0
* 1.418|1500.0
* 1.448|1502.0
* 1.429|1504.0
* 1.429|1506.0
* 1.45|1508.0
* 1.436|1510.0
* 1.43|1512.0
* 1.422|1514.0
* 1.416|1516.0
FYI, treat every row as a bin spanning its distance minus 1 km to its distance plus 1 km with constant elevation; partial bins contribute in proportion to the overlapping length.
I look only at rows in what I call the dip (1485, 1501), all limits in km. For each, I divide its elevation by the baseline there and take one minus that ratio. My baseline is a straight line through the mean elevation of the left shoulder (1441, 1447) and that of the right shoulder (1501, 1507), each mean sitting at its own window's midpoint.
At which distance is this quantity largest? 1486.0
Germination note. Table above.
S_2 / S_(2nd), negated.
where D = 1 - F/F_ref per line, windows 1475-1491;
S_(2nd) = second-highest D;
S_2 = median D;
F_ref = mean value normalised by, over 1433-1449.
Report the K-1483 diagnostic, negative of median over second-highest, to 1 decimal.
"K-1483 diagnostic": -0.6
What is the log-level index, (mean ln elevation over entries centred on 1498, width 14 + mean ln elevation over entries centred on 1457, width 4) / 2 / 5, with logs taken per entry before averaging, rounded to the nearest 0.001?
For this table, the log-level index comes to 0.088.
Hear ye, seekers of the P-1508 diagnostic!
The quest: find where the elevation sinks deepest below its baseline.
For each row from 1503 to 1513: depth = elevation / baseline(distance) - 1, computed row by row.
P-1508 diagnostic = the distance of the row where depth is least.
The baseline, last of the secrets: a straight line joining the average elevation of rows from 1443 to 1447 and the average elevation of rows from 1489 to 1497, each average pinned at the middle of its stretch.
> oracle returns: 1504.0 km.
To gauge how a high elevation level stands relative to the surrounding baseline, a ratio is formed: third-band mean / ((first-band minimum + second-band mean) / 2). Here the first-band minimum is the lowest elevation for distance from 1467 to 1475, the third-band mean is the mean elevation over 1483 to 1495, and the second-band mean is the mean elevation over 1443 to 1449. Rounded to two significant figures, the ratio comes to 0.95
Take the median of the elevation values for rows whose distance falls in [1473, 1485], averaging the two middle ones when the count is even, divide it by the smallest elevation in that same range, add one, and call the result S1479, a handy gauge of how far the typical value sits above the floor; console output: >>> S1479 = 2.08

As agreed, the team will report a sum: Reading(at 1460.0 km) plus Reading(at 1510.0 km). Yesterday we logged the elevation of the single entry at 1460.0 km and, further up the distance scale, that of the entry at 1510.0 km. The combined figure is 3.11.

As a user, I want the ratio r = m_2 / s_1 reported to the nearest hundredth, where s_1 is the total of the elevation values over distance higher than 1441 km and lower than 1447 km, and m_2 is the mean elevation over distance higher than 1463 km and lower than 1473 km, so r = 0.29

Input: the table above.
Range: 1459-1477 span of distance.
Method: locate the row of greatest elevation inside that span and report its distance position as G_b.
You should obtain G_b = 1460.0 km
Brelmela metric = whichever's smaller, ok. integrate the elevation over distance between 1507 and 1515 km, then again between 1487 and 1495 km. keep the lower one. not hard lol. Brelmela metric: 11.4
